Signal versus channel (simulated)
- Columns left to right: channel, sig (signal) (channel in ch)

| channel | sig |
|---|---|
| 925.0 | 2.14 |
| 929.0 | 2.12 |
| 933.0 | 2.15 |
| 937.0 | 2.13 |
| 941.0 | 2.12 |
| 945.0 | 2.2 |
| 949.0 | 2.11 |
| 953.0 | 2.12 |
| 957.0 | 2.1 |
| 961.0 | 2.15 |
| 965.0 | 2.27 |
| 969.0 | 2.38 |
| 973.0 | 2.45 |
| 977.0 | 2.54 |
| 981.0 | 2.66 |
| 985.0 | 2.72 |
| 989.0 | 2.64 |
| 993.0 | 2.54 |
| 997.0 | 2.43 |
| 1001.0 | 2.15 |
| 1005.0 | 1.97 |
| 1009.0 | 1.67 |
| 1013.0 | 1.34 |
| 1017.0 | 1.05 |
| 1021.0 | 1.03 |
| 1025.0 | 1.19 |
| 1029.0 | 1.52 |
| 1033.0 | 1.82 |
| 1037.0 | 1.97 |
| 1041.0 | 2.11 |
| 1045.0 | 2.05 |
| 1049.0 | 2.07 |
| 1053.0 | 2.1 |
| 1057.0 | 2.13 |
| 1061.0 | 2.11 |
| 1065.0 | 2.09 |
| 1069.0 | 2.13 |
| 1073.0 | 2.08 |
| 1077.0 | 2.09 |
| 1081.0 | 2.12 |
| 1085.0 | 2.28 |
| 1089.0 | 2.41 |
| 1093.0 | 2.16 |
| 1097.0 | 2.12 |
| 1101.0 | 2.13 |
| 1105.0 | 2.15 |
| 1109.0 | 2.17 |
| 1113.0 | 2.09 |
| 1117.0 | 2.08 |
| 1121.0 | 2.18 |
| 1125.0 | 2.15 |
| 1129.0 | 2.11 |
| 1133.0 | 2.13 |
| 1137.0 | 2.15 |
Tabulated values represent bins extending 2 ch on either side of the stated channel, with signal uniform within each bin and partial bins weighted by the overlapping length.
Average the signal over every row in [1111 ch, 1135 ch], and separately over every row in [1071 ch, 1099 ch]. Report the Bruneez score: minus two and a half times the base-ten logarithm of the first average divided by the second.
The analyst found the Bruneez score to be 0.029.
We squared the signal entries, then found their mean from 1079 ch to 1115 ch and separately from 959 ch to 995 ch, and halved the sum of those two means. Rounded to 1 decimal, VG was 5.5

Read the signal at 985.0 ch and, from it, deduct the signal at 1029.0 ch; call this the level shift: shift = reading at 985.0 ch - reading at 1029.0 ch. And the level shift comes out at 1.2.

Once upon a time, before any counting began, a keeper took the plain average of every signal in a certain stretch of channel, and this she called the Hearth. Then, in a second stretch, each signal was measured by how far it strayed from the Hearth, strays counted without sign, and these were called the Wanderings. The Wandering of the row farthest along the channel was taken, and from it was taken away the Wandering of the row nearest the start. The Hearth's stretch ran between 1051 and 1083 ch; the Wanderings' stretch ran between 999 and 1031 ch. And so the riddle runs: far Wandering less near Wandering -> 0.54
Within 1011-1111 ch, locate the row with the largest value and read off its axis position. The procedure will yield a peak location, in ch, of 1089.0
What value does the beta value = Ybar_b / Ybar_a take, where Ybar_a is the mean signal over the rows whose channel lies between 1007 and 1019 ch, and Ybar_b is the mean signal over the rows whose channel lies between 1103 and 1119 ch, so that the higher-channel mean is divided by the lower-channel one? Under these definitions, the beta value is 1.57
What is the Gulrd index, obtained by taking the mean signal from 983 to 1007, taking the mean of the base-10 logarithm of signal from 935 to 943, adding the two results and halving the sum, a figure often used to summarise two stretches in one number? 1.37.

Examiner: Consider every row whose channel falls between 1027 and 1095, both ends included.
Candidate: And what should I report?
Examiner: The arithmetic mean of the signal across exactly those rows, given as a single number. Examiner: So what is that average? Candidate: 2.07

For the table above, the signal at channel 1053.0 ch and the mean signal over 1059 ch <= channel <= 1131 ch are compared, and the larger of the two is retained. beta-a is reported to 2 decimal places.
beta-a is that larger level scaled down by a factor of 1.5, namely 1.43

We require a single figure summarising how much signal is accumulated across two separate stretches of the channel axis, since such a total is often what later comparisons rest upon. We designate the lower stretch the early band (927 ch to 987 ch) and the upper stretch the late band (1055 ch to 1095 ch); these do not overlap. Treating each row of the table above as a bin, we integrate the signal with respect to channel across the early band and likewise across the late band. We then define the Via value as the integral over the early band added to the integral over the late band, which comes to 223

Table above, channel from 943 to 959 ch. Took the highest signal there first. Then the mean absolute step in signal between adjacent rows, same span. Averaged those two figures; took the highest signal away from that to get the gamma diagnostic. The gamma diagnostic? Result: -1.08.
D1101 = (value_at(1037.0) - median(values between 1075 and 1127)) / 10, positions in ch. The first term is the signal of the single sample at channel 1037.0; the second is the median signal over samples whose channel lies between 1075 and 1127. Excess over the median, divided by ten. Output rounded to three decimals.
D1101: -0.018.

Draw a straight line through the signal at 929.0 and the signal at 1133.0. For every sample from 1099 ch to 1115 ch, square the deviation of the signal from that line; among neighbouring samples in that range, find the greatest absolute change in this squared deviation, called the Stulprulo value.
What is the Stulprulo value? 0.0012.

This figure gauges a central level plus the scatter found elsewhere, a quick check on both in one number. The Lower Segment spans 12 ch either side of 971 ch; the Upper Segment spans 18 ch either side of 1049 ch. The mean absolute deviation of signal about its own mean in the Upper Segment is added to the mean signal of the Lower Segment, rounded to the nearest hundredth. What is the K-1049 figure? 2.48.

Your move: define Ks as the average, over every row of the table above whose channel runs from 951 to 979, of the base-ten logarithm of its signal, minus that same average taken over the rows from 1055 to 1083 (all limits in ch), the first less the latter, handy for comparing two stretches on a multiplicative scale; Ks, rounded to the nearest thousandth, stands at 0.035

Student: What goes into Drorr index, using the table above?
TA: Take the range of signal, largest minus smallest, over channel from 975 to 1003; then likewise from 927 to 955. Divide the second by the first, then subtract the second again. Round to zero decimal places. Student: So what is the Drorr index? 0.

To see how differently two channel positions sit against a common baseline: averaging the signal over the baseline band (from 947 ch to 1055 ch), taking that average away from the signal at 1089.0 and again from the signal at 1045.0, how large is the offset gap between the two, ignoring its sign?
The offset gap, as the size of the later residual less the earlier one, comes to 0.360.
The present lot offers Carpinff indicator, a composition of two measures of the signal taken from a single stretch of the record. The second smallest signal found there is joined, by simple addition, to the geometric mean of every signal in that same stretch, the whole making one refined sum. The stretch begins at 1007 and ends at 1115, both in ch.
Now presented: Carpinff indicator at 2.9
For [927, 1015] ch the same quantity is 3.9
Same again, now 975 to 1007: 4.6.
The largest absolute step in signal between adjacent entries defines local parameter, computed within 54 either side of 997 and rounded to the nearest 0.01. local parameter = 0.33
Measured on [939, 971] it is 0.12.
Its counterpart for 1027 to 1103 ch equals 0.30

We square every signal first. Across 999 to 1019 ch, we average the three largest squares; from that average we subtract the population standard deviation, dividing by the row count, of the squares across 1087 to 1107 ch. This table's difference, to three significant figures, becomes 3.27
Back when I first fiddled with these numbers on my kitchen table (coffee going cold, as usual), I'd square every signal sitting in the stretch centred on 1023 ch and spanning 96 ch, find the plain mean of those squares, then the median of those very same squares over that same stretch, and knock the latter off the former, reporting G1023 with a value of -0.153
